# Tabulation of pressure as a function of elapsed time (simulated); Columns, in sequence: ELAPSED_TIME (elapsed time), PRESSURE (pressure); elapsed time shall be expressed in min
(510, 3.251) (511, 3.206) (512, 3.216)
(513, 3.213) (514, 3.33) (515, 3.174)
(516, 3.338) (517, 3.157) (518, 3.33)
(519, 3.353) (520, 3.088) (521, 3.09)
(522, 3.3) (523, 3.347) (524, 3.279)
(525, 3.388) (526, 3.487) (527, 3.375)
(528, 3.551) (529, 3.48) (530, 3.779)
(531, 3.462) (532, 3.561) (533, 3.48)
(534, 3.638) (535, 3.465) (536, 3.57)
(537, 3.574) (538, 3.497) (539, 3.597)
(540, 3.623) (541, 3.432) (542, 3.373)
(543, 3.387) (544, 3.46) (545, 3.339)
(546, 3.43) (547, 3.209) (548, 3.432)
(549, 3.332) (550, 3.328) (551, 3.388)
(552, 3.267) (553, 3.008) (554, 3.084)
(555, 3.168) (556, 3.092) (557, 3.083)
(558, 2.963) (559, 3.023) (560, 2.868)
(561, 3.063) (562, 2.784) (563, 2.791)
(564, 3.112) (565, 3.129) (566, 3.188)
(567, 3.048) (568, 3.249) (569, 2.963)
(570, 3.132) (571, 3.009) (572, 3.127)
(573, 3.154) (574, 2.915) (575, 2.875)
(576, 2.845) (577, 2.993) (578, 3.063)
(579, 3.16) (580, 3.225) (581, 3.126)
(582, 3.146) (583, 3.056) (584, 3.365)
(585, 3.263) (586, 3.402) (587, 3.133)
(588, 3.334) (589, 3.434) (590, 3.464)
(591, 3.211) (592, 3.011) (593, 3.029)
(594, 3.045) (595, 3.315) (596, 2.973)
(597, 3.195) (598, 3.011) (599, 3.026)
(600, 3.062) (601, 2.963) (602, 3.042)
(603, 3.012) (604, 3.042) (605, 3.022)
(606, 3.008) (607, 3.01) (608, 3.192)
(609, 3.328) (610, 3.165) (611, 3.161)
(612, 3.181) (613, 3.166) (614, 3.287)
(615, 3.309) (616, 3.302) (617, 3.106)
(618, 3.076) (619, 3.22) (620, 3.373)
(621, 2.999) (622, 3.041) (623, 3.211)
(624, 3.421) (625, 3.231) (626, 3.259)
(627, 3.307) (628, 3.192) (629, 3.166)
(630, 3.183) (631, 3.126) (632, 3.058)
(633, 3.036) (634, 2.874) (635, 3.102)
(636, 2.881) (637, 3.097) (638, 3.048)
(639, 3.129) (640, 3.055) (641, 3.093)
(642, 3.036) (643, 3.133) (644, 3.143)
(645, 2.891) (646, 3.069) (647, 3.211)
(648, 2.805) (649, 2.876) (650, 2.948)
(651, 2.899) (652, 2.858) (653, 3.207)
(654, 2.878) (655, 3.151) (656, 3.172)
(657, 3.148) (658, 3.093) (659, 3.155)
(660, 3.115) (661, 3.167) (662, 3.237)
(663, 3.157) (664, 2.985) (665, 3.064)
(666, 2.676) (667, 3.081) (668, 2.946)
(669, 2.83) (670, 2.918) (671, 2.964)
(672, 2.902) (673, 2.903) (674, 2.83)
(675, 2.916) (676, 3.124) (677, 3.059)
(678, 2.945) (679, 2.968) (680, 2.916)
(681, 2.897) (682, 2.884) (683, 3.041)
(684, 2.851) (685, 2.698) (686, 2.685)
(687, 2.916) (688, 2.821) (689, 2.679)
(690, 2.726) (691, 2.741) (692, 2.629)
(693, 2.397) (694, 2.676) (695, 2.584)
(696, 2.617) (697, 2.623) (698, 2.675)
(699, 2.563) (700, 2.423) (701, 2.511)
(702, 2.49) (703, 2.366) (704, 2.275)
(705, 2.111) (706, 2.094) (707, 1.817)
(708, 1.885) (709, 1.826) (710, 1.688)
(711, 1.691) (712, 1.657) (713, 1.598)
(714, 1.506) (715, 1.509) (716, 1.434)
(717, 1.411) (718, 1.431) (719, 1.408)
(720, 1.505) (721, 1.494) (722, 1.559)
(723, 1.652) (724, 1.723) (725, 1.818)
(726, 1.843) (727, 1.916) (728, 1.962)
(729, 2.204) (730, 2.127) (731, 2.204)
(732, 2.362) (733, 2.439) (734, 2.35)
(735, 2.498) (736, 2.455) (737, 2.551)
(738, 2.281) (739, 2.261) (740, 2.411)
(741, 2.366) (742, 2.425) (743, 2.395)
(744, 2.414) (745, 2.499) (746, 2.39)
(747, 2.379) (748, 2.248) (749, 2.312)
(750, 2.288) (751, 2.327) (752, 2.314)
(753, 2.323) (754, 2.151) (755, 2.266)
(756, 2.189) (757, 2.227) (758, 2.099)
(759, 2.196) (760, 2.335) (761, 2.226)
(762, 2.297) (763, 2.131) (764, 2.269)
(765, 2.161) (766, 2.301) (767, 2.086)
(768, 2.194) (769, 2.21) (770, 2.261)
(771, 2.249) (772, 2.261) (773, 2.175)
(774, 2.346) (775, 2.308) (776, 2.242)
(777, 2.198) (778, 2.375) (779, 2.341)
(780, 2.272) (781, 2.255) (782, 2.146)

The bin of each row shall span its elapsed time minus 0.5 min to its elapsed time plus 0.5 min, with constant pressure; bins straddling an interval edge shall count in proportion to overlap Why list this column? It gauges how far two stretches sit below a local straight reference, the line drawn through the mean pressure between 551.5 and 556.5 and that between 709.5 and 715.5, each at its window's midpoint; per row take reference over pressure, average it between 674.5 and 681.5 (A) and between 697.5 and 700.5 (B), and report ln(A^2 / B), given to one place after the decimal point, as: -0.5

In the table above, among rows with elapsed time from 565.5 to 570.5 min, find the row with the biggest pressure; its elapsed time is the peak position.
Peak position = 568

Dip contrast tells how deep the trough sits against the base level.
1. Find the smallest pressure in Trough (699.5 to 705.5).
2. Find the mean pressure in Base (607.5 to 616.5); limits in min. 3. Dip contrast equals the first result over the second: 0.65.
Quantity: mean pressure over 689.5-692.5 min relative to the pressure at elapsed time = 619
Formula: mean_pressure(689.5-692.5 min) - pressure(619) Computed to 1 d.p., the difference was -0.5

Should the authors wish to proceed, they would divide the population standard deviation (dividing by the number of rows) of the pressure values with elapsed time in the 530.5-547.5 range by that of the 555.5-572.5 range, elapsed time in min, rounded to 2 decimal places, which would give 0.86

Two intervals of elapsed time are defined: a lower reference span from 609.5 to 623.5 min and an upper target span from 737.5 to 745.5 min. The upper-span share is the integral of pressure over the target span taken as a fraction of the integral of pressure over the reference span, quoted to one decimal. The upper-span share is 0.4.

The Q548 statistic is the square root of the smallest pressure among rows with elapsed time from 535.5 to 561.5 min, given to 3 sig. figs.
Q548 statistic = 1.69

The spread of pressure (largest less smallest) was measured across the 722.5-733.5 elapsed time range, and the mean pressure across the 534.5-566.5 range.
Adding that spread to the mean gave 4.04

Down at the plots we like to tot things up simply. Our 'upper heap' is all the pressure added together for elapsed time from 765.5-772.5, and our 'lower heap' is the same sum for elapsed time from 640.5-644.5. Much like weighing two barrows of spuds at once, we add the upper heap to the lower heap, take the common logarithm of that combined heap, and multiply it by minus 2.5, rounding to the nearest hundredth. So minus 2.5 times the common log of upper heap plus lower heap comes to -3.62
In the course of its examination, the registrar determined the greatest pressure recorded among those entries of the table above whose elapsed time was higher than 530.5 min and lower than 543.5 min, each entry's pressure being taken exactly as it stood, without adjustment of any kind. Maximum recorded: 3.638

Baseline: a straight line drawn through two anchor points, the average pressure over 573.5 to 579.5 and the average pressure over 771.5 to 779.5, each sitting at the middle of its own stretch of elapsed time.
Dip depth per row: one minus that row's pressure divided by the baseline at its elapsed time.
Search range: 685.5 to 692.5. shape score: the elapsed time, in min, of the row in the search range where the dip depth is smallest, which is 687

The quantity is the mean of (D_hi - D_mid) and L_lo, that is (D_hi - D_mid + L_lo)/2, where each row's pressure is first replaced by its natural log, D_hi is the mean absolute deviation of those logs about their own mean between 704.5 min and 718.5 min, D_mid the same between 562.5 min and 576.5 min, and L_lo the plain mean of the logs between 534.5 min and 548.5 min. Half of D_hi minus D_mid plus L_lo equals 0.654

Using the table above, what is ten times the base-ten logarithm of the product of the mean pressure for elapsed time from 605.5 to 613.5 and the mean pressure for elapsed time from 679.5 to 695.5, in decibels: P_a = 9.4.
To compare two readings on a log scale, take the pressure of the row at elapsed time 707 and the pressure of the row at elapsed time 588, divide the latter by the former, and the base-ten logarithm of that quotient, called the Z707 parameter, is 0.26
